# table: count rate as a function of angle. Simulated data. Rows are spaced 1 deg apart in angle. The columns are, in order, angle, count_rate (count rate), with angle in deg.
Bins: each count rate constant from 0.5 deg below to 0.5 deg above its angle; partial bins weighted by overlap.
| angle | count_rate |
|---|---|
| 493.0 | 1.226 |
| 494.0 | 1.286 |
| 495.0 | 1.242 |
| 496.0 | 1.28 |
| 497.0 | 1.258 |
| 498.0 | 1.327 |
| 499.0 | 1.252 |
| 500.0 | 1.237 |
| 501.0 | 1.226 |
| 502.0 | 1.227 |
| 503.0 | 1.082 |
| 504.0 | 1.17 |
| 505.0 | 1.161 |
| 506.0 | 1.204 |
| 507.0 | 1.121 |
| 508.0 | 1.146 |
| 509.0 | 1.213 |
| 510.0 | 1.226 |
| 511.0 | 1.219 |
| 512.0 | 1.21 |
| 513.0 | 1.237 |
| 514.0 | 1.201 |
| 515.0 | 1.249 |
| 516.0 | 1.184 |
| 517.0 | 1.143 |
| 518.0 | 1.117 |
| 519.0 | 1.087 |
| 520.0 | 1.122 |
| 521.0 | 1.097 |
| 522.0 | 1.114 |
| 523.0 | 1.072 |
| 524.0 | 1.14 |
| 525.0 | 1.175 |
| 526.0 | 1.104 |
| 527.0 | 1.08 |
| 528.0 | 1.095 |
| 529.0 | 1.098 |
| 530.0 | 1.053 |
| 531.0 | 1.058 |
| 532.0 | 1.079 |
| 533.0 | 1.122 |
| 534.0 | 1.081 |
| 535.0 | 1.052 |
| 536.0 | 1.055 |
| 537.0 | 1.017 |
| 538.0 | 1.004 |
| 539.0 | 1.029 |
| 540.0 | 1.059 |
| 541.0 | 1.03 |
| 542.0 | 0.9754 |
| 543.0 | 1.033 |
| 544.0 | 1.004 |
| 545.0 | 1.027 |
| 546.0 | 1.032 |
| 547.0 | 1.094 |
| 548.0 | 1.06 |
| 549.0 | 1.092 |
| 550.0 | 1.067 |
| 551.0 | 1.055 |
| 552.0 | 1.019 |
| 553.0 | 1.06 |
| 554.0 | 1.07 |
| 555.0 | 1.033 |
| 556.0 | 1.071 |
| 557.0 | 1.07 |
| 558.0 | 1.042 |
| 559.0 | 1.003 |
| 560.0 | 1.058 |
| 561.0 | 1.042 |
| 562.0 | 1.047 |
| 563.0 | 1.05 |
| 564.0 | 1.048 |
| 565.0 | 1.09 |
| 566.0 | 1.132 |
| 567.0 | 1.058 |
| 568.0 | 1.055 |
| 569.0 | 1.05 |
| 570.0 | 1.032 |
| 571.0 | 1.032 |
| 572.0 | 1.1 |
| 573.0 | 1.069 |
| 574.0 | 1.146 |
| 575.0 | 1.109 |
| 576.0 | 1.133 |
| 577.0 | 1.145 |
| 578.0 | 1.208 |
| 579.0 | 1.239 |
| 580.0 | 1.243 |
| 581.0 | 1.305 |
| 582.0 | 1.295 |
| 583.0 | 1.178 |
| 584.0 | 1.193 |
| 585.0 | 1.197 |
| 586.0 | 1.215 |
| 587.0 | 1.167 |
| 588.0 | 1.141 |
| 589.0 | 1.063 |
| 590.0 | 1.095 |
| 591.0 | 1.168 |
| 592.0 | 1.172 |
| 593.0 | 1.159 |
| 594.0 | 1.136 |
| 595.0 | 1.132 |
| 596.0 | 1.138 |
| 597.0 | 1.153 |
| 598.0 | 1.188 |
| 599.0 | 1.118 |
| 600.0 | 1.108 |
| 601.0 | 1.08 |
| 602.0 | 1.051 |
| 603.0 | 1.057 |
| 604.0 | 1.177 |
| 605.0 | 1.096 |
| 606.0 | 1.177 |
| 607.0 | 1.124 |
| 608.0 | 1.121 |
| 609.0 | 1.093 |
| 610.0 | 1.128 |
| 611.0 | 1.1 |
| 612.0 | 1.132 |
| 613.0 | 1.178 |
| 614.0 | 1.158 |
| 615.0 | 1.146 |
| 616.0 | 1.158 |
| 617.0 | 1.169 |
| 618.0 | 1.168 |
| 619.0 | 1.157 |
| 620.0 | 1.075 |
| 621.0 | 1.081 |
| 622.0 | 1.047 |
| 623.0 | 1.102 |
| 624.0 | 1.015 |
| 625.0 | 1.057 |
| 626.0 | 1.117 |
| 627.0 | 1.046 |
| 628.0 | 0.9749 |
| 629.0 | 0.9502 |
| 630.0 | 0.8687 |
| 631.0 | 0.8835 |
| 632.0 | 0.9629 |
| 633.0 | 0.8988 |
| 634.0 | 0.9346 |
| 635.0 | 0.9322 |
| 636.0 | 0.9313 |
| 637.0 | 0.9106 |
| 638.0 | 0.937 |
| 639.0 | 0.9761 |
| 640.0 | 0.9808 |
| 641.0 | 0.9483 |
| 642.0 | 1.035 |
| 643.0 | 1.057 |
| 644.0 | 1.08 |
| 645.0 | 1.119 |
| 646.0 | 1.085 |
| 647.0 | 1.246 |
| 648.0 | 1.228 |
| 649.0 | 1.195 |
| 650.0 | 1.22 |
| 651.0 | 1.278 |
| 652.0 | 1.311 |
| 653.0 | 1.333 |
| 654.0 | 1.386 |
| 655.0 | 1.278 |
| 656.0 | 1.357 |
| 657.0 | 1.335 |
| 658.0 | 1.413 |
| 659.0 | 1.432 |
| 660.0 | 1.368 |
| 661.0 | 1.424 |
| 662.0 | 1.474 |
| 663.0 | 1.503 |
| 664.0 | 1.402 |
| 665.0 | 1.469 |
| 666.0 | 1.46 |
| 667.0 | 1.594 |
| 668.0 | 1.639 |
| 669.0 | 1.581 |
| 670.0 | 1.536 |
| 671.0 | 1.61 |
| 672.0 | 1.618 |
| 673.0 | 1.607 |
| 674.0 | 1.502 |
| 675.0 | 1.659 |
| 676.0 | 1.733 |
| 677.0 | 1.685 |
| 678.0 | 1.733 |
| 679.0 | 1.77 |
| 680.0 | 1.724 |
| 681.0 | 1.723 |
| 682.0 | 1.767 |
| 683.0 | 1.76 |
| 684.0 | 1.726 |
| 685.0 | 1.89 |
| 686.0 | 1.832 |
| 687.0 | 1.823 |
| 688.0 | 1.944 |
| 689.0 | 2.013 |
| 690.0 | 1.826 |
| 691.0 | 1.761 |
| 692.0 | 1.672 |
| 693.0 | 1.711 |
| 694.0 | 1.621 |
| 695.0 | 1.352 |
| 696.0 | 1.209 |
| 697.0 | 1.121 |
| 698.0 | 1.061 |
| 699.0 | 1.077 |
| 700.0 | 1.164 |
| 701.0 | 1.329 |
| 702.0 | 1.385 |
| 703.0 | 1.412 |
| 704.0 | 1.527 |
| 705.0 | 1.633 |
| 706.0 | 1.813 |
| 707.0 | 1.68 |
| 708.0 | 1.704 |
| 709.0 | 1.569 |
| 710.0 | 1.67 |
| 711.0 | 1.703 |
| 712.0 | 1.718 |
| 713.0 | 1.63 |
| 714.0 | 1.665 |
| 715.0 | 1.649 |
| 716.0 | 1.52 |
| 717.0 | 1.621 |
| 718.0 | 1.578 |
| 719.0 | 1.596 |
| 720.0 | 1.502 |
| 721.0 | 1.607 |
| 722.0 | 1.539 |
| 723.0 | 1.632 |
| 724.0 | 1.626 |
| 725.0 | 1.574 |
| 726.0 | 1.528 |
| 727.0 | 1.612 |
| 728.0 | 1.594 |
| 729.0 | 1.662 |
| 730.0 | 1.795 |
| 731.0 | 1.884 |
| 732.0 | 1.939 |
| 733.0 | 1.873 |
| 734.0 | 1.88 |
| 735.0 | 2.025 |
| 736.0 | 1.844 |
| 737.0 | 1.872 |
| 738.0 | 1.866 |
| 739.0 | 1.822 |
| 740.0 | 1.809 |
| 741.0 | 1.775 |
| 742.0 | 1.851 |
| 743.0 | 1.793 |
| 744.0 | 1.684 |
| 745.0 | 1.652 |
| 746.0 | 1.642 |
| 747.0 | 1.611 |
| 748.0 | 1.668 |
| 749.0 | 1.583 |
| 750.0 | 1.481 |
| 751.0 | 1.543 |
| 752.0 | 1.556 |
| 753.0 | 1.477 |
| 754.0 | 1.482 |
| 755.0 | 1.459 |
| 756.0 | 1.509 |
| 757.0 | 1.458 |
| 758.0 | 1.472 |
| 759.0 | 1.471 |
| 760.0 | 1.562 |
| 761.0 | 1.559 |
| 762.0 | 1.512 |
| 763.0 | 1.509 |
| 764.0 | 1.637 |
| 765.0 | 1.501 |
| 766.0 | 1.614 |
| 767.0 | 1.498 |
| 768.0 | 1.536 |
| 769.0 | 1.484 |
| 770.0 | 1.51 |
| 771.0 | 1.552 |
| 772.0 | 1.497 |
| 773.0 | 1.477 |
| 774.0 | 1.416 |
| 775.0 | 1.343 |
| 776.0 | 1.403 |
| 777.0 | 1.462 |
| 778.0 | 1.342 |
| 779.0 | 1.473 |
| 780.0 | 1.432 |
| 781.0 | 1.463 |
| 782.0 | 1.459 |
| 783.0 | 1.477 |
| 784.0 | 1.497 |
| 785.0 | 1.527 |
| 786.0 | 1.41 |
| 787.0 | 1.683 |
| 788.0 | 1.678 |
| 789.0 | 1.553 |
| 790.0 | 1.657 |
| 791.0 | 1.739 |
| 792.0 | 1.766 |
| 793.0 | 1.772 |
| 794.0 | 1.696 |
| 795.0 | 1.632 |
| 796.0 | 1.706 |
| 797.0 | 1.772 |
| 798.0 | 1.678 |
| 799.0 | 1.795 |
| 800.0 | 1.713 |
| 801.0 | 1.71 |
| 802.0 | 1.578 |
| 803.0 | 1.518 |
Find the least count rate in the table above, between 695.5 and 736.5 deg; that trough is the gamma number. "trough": 1.061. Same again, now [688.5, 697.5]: 1.121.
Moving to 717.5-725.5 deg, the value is 1.502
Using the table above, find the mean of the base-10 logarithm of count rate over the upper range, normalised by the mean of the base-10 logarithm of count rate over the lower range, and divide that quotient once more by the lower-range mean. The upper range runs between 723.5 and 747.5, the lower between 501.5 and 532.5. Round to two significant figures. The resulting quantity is 72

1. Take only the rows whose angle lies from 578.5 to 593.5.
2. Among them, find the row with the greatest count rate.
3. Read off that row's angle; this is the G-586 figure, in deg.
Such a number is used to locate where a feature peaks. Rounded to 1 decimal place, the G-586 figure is 581.0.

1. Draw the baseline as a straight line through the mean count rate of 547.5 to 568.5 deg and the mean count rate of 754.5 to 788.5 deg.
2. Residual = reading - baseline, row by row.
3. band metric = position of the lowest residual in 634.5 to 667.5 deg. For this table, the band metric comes 637.0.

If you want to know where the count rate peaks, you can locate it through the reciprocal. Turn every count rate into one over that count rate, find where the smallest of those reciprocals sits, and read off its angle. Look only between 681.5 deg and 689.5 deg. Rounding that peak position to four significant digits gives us 689.0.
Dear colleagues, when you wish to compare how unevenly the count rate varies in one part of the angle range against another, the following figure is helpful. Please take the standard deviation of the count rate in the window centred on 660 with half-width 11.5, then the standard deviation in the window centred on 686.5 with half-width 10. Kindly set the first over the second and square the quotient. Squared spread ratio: 0.5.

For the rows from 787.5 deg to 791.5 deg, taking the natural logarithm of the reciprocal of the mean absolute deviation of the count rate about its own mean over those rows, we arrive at 3.0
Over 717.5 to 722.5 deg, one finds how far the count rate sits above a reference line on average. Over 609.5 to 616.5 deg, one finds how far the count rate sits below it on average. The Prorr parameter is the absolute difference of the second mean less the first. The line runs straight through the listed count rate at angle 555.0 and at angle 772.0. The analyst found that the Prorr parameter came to 0.16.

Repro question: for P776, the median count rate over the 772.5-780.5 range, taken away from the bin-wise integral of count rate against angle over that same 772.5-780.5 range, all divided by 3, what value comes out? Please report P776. 3.31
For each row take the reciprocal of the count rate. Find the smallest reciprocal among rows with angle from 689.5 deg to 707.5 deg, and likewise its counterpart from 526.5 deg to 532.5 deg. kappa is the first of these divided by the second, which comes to 0.60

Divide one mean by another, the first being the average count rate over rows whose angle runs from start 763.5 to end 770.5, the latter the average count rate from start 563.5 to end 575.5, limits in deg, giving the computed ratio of 1.43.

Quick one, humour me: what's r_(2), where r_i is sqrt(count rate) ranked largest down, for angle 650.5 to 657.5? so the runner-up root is 1.16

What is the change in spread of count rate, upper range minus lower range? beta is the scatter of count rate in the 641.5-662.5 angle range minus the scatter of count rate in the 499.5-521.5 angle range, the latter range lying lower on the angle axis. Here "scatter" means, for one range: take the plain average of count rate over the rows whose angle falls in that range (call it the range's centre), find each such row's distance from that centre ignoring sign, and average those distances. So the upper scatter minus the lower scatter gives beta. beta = 0.063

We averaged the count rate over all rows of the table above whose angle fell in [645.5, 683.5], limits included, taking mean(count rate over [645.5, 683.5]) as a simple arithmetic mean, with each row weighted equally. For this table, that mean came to 1.49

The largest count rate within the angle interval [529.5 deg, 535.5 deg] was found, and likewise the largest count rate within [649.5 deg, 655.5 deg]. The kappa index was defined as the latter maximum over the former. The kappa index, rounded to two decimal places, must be 1.24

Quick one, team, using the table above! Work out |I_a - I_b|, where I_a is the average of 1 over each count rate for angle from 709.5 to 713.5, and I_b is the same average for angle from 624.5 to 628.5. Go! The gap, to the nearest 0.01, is 0.36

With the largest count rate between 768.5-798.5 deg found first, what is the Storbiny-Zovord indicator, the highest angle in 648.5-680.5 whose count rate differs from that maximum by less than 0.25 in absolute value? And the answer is 680.0 deg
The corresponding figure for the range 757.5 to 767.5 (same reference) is 766.0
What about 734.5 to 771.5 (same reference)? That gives 771.0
